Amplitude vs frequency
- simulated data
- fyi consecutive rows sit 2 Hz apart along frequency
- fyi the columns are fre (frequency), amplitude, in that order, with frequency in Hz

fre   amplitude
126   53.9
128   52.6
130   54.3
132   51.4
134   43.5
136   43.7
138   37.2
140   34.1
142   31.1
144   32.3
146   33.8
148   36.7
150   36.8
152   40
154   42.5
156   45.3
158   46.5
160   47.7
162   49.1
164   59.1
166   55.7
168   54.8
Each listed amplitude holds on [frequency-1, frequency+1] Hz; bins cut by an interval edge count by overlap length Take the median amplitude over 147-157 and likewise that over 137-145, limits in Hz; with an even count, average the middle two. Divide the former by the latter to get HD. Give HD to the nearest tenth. 1.2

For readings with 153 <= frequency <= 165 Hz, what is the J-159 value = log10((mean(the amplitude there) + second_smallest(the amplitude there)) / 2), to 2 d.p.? 1.67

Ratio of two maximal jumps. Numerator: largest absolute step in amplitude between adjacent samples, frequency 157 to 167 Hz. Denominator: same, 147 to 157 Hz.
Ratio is 3.1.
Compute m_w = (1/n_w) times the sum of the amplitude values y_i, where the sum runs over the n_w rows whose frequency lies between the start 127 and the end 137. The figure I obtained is 49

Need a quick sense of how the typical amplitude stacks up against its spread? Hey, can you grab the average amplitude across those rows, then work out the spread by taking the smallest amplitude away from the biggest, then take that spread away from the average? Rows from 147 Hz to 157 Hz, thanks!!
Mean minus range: 32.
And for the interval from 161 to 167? 45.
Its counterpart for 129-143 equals 19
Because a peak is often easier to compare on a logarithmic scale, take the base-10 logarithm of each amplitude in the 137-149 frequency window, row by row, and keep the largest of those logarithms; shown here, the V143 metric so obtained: 1.57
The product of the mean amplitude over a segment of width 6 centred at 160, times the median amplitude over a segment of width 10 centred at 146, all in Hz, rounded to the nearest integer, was 1615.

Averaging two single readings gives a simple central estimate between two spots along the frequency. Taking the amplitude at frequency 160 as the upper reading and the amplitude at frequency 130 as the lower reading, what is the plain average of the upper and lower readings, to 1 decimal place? 51.0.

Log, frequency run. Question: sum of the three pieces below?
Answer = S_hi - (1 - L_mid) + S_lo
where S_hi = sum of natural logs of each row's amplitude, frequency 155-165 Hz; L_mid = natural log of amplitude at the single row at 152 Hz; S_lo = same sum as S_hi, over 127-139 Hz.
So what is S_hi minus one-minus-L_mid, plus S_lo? 45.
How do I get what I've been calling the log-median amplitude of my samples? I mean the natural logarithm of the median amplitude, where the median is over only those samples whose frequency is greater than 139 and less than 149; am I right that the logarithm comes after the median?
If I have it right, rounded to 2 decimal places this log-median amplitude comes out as 3.52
